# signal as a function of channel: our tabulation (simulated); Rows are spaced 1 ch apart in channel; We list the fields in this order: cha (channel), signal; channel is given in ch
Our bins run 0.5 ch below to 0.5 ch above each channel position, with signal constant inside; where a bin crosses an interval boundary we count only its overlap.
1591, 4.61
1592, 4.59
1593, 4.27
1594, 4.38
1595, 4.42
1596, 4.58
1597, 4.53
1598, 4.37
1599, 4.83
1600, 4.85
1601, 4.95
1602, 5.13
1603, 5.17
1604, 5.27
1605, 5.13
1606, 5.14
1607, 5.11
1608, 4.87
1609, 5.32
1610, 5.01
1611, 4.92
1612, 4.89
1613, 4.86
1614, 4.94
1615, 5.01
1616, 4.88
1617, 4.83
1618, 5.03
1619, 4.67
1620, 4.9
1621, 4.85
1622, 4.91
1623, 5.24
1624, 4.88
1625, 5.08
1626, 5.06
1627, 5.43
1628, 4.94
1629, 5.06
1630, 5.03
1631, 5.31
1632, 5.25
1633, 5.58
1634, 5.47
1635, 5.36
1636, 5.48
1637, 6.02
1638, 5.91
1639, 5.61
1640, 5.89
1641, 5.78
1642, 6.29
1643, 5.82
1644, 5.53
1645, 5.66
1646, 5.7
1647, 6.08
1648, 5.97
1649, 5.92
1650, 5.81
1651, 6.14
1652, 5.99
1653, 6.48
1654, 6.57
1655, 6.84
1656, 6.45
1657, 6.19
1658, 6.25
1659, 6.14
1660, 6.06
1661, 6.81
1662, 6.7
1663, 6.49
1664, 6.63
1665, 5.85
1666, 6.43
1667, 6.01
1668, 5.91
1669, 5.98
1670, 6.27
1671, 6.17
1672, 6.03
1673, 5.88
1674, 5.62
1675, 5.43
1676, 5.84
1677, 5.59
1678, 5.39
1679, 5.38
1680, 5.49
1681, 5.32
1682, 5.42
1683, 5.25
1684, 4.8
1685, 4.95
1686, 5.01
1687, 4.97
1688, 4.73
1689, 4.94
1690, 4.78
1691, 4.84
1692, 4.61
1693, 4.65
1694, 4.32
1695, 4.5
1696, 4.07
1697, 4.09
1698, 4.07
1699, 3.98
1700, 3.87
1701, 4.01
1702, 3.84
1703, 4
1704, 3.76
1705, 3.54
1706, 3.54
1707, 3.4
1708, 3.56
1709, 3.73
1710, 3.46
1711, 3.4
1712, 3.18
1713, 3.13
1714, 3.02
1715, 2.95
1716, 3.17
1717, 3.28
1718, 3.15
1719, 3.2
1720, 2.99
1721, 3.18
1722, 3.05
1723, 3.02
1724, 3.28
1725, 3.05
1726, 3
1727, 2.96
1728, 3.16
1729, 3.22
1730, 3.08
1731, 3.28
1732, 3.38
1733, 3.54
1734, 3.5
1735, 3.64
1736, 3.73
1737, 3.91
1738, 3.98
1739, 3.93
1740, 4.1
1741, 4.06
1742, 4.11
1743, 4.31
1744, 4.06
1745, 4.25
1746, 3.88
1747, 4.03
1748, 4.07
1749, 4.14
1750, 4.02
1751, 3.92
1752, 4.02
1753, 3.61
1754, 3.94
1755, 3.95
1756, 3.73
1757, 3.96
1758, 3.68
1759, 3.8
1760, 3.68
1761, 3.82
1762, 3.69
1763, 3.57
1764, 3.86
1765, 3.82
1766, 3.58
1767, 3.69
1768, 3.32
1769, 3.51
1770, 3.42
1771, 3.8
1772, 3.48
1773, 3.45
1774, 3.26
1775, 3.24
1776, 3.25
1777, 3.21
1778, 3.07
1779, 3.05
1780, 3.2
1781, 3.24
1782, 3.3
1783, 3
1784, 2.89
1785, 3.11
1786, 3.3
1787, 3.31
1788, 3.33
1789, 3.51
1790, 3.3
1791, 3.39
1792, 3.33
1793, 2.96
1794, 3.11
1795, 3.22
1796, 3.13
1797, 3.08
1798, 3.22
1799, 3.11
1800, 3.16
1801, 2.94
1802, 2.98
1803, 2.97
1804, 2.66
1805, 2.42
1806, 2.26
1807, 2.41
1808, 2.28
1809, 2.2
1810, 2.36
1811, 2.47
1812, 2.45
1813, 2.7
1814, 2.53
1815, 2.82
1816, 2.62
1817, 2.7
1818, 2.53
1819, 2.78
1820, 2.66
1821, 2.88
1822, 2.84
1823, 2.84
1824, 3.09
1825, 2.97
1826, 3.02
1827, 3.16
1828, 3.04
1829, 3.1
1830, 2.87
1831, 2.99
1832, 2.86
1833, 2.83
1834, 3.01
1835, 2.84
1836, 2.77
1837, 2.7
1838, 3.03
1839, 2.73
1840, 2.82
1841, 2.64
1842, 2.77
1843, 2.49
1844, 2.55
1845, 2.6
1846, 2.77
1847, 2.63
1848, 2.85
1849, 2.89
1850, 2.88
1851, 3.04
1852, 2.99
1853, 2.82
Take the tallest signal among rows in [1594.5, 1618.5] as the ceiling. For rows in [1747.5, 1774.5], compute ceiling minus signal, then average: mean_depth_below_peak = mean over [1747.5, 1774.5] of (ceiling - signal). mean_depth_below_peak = 1.6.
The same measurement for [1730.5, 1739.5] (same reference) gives 1.7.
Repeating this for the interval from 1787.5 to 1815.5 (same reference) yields 2.5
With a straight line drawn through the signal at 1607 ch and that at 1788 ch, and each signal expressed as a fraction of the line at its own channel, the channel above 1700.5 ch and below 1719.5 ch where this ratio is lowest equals 1715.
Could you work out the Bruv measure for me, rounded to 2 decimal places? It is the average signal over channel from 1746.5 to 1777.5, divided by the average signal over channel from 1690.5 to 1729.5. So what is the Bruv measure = 1.03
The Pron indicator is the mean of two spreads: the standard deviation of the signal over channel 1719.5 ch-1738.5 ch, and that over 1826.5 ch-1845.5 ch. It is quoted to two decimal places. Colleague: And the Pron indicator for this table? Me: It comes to 0.25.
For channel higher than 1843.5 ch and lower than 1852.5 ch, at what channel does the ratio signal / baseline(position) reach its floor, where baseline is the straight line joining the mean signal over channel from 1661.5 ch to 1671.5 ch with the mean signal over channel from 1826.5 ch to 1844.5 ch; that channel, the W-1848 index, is 1844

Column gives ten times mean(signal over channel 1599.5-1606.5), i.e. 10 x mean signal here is 51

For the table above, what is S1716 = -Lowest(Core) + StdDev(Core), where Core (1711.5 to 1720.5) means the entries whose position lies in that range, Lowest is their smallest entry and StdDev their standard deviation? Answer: -2.8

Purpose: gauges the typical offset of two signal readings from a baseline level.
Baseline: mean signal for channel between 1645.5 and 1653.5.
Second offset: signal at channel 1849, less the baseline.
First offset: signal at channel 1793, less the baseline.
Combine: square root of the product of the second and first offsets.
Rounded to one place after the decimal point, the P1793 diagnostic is 3.1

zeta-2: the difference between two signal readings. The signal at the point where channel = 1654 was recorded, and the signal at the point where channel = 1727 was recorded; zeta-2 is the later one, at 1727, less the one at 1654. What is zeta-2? -3.6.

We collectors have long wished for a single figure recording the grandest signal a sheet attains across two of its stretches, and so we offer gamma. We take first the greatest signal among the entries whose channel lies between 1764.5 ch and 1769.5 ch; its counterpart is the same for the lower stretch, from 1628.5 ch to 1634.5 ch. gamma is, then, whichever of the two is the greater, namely 5.6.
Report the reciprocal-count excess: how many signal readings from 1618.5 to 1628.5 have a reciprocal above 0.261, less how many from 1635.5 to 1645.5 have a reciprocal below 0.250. -10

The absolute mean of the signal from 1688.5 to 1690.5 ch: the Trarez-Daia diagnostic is 4.9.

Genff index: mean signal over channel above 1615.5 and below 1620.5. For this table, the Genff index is 4.9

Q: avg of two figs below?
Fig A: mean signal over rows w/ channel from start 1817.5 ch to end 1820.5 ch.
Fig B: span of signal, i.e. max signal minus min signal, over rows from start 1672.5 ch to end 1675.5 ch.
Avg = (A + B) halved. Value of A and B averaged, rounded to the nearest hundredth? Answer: 1.55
